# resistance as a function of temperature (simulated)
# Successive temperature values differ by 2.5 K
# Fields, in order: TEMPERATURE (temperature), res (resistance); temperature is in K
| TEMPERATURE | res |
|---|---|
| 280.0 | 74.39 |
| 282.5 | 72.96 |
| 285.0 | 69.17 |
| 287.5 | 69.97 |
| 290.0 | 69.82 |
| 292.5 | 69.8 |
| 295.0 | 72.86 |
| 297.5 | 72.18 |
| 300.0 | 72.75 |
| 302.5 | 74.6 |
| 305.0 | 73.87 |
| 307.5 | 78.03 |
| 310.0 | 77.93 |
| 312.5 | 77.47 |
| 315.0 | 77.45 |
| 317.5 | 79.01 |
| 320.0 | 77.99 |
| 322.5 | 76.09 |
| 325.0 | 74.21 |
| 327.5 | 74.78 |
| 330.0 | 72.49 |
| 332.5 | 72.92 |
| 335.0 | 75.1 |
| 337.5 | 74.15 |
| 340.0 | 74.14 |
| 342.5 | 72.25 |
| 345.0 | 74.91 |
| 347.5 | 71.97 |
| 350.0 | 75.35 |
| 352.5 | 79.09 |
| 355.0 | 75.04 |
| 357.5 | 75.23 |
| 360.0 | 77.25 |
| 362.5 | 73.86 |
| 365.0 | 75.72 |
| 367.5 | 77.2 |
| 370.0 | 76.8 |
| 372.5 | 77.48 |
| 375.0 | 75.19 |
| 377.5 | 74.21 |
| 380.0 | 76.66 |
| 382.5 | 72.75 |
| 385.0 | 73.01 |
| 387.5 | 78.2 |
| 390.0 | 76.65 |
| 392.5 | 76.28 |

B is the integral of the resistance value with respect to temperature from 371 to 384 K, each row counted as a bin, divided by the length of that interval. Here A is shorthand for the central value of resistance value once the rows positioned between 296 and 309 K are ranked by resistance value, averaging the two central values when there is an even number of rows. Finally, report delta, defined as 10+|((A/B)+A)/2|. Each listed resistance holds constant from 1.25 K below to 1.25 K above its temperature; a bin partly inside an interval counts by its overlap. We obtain 47.4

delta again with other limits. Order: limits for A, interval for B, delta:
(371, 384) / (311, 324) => 48.1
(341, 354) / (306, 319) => 47.9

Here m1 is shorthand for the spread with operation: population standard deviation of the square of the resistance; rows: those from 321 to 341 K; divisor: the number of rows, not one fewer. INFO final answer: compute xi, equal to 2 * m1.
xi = 320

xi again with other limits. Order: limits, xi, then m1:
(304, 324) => 452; 226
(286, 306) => 512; 256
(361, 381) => 388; 194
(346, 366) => 599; 300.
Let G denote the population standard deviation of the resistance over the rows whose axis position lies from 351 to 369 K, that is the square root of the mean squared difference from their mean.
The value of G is 1.6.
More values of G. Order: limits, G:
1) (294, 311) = 2.3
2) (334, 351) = 1.3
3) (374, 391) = 1.9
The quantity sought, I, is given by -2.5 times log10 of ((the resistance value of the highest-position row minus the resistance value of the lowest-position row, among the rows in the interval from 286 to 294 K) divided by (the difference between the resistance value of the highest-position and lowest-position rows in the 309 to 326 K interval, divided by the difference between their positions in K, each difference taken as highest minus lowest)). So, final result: 0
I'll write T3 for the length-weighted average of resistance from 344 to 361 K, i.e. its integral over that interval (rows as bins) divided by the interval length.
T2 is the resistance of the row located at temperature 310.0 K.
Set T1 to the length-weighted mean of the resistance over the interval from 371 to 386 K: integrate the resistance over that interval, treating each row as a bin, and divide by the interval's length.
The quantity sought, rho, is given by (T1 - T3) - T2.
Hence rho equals -79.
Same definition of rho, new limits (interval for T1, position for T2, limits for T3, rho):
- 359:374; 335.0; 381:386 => -72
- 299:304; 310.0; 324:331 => -78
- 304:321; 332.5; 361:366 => -70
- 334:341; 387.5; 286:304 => -75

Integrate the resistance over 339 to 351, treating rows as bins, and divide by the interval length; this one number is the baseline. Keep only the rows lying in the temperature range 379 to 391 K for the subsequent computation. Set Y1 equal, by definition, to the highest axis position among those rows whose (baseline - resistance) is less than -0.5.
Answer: 390.0 K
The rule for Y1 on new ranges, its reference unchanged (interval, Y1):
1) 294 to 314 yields 312.5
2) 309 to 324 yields 322.5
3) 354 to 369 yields 367.5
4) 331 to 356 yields 355.0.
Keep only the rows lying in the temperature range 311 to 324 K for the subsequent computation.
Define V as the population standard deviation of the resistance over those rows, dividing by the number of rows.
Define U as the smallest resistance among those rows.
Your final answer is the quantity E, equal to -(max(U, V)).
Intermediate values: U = 76.09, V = 0.94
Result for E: -76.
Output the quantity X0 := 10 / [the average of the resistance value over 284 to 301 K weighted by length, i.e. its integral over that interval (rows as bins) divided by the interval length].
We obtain 0.141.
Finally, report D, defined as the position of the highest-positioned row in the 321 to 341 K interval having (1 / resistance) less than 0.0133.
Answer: 322.5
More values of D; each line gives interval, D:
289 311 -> 310.0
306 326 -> 322.5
